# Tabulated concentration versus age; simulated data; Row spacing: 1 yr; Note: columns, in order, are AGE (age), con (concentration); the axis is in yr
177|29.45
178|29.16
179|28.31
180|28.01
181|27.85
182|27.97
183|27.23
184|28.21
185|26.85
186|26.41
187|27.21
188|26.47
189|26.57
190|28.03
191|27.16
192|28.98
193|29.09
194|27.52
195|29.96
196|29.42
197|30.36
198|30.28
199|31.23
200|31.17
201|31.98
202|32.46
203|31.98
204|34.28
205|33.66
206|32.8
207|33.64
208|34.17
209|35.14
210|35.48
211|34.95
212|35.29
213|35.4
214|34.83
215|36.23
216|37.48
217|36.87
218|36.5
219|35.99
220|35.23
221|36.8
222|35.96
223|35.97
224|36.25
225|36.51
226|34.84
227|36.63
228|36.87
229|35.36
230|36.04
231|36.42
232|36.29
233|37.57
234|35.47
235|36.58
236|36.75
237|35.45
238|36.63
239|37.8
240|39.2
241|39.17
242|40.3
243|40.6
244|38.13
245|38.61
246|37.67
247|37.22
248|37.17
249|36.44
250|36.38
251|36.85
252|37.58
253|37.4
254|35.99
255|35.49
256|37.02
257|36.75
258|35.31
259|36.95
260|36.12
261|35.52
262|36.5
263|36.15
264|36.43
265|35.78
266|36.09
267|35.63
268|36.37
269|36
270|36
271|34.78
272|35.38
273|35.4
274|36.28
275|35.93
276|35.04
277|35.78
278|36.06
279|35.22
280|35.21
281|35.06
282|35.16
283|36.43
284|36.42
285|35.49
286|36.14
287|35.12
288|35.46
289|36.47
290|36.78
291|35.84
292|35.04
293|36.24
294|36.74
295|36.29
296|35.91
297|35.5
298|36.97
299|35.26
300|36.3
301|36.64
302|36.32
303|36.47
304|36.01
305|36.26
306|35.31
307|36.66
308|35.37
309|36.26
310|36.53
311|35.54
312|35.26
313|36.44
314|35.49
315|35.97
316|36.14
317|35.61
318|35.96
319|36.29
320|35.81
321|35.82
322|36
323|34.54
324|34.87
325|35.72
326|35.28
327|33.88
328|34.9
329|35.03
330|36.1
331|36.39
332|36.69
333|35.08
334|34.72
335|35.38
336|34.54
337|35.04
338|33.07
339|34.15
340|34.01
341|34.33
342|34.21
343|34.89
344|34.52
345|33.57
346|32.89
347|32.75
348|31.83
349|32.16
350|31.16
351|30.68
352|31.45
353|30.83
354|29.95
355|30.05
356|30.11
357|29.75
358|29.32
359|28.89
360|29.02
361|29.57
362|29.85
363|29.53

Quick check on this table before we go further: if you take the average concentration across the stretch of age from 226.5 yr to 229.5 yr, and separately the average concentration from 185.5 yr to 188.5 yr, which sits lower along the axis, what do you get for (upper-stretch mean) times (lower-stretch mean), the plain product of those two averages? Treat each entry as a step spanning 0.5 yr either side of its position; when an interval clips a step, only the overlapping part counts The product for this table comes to 969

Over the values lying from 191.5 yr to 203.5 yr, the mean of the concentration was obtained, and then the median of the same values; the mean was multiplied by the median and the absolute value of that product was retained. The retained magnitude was 921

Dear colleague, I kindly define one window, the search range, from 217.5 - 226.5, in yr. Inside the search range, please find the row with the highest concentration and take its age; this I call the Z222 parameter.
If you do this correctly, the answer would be 221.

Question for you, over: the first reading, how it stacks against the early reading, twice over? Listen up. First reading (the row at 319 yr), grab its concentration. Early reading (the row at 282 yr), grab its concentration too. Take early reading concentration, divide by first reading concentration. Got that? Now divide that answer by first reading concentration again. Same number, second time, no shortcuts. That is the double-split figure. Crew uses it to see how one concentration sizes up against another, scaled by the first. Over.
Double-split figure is 0.027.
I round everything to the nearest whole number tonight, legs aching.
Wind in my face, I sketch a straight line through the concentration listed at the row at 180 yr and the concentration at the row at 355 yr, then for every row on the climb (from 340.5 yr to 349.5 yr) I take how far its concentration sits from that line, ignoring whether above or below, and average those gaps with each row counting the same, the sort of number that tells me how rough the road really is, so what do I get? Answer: 4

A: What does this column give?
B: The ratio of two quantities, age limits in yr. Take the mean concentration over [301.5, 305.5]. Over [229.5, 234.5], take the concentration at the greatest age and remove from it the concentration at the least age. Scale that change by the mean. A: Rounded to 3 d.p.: -0.016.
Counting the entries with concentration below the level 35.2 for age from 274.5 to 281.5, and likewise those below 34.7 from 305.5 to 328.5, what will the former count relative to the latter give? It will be 1.0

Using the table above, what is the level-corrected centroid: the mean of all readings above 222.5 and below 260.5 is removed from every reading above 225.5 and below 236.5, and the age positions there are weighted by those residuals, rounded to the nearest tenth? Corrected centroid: 229.7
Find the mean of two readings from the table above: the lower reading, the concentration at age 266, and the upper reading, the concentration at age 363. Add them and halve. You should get 32.8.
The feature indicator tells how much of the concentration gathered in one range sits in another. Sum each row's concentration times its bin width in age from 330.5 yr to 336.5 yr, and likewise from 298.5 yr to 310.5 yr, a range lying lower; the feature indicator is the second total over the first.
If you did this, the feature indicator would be 2.0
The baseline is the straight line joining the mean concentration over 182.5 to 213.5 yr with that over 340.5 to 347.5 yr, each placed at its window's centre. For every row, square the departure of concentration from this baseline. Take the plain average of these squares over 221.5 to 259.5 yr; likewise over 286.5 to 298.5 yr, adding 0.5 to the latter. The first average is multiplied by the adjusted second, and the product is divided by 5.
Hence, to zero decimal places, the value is 67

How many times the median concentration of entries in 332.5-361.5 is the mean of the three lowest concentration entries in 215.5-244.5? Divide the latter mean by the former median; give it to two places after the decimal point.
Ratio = 1.07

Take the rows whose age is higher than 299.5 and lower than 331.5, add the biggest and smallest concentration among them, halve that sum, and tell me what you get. 35.3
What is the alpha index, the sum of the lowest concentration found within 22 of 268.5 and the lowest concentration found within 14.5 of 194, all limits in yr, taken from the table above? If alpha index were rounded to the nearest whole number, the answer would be 61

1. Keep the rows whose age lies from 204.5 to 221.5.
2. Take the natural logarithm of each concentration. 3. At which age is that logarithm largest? 216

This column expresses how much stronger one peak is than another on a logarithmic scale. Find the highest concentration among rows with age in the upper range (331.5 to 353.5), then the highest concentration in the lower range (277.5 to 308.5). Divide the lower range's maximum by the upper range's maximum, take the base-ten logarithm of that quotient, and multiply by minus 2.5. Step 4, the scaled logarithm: -0.01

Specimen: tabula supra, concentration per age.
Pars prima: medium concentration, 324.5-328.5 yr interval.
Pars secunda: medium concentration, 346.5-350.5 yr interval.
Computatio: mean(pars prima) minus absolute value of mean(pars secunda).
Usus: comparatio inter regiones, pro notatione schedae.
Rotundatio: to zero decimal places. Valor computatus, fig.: 3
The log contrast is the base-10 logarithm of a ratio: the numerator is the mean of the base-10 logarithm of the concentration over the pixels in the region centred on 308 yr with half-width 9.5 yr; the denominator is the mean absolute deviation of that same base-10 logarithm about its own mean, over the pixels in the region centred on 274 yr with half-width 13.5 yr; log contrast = 2.46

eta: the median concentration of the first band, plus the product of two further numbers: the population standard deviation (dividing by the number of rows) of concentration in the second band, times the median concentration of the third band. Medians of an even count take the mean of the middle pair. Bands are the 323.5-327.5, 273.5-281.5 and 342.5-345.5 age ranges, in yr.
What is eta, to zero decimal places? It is 51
